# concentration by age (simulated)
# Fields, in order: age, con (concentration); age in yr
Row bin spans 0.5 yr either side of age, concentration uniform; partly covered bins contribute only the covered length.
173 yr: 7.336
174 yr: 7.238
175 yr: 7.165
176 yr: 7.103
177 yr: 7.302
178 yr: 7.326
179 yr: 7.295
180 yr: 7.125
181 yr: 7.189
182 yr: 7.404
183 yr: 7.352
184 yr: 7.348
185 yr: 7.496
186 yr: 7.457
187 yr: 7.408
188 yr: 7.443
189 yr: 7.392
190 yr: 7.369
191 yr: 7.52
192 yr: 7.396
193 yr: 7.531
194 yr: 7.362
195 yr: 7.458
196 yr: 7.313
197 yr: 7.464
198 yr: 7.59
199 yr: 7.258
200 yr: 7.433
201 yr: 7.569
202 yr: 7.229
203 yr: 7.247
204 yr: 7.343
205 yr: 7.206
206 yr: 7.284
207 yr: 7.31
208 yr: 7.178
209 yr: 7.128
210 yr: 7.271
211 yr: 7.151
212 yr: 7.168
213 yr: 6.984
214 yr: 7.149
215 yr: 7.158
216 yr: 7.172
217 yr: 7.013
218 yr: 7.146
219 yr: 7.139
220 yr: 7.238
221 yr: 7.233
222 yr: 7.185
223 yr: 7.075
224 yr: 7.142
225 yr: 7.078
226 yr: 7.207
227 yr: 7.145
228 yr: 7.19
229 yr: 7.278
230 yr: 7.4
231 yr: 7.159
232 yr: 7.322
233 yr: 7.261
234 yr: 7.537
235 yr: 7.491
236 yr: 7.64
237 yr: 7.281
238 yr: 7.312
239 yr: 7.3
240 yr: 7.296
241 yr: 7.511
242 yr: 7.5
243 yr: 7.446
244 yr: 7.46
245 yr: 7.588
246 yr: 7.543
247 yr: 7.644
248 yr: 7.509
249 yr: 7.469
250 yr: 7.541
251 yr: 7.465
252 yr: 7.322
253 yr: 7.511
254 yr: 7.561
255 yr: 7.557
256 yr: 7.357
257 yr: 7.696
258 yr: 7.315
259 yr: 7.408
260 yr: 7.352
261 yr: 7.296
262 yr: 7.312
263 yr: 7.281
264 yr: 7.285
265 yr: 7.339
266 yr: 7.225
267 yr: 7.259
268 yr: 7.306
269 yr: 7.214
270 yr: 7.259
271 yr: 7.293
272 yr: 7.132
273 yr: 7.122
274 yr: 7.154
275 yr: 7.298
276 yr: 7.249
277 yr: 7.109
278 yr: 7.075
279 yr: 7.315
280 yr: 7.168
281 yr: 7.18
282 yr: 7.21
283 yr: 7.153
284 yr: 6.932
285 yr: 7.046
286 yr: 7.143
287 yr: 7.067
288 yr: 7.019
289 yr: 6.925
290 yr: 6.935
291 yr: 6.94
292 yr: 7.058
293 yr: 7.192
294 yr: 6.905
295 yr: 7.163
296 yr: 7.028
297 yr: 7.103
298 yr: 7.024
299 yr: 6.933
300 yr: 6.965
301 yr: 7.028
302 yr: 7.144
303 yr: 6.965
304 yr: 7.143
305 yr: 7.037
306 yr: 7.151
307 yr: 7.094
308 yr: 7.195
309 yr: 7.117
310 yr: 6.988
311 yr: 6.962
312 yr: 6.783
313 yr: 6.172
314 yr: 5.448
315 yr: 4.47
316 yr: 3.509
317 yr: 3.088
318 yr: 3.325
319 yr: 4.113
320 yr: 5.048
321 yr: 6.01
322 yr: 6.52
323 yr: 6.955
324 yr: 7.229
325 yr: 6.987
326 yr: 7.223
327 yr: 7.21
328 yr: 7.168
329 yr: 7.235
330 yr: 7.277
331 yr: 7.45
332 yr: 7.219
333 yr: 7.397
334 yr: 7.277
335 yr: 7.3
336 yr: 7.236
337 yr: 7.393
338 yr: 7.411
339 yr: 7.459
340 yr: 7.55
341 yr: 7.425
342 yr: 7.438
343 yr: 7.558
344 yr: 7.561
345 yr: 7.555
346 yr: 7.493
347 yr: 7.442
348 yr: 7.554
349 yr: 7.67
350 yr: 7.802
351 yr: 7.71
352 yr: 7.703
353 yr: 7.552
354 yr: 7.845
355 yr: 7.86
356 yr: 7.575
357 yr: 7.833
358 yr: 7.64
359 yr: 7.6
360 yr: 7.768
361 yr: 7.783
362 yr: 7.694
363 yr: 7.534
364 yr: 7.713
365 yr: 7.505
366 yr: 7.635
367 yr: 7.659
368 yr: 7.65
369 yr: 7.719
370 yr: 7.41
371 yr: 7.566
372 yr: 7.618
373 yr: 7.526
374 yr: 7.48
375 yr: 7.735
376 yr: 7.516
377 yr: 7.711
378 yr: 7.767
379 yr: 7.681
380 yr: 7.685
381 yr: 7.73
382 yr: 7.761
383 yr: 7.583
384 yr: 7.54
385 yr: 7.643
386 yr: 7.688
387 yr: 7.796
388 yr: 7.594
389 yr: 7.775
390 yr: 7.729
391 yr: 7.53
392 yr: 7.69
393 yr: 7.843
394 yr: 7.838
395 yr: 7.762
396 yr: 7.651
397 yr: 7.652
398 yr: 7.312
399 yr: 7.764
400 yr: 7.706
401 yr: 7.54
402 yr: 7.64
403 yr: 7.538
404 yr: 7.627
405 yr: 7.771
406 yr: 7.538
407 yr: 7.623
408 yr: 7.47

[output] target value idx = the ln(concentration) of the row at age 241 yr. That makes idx 2.02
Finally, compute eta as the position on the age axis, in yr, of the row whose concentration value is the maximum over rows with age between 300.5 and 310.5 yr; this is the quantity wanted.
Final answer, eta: 308 yr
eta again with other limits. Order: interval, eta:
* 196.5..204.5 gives 198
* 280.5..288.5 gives 282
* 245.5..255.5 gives 247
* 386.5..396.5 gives 393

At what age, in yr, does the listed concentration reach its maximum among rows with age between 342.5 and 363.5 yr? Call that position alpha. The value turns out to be 355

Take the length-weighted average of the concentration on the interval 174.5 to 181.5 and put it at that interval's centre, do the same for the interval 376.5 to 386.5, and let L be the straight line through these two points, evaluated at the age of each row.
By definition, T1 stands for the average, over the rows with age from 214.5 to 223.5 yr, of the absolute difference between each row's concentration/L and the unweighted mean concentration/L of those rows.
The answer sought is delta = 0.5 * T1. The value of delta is 0.0035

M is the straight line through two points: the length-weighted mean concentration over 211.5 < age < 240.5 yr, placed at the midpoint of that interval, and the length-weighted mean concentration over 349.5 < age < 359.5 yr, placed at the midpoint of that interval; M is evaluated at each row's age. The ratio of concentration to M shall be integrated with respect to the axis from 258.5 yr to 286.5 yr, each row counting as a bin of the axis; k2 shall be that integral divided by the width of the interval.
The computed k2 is 0.97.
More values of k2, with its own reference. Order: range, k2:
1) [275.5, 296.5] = 0.95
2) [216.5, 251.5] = 1.01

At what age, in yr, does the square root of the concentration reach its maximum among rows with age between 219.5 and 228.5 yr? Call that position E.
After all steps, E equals 220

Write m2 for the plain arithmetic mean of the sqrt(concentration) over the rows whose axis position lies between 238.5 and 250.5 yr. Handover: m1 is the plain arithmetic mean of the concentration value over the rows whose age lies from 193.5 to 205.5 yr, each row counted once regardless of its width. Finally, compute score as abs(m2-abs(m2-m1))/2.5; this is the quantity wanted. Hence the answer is 0.76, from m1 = 7.4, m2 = 2.74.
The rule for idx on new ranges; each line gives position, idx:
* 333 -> 2.00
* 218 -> 1.97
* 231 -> 1.97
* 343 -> 2.02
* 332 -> 1.98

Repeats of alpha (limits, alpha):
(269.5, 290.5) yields 279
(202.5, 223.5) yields 204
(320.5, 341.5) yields 340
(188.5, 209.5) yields 198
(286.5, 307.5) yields 293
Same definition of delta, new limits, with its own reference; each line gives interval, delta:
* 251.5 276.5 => 0.0072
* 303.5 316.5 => 0.0613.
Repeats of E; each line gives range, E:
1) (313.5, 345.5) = 344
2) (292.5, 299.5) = 293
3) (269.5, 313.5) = 279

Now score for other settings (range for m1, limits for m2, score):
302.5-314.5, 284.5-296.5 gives 0.61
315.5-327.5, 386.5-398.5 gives 0.02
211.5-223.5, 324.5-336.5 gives 0.70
